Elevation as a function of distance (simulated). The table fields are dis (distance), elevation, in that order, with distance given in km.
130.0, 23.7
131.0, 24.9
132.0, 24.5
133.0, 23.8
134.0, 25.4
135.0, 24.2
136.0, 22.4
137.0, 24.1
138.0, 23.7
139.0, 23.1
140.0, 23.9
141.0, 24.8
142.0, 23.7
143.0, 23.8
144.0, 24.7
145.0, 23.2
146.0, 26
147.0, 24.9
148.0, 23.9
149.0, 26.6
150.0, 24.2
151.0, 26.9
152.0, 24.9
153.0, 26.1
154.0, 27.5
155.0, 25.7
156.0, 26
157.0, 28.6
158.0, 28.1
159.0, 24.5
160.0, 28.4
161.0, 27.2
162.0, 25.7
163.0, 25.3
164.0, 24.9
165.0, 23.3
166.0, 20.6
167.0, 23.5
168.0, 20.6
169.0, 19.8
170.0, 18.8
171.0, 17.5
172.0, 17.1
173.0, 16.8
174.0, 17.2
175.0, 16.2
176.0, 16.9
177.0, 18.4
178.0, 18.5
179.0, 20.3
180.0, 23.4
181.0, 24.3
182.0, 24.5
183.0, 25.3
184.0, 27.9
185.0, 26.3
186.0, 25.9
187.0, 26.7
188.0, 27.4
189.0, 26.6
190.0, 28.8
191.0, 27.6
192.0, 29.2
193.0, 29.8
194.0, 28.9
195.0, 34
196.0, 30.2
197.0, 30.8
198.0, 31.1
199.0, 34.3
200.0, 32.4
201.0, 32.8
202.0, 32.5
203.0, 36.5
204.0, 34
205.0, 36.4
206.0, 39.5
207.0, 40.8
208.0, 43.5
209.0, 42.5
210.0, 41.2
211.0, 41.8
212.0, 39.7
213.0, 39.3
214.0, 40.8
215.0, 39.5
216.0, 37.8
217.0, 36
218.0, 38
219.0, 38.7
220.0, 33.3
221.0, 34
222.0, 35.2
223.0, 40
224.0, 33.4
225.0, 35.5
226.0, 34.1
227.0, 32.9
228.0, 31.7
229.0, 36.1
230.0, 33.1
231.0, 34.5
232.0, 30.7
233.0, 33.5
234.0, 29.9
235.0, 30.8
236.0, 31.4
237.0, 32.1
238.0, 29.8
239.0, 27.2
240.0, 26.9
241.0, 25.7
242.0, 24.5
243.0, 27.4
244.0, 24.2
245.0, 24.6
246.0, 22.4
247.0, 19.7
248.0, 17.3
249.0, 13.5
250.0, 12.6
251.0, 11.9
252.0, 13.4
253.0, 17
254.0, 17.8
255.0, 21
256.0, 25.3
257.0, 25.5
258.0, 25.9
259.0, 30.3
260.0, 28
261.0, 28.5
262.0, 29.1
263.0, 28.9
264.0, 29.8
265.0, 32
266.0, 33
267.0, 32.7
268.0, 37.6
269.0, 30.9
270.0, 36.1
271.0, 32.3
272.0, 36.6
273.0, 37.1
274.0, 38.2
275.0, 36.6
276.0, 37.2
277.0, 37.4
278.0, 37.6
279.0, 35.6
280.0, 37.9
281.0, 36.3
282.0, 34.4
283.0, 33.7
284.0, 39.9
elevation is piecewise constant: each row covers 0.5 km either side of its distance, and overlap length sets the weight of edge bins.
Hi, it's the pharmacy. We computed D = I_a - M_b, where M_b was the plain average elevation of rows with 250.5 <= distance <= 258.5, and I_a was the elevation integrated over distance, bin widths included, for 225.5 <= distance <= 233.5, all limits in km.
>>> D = 247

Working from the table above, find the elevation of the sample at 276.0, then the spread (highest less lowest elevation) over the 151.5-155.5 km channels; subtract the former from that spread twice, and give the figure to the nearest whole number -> -72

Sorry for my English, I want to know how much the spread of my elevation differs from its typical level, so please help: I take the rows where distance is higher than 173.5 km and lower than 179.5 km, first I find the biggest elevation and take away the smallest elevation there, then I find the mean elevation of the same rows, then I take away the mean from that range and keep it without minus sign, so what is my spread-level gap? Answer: 14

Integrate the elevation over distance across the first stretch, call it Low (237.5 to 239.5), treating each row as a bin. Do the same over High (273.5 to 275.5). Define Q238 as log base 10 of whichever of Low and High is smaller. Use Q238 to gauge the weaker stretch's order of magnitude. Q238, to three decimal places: 1.756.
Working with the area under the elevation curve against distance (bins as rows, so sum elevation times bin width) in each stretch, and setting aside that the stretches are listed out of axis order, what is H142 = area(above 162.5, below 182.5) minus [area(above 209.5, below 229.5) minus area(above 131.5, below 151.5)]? 157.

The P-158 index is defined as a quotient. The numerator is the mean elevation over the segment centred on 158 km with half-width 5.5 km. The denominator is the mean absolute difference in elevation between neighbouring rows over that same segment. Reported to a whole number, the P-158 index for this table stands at 15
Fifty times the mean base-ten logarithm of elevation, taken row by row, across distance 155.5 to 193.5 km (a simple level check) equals 68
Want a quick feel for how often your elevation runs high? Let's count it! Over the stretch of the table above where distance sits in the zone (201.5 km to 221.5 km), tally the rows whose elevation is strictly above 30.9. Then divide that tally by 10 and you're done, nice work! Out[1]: 2.0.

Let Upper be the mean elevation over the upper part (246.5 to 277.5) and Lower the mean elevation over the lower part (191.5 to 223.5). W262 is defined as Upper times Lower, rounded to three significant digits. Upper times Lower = 993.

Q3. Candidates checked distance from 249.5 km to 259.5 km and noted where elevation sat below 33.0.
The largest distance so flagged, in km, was 259.0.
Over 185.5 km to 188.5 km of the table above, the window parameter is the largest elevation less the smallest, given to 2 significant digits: 1.5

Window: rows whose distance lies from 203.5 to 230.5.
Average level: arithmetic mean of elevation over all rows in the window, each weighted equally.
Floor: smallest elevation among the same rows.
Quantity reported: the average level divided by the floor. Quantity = 1.18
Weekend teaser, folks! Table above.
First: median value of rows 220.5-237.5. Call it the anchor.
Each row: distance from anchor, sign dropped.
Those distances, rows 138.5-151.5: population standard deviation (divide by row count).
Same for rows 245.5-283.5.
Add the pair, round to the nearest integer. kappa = 7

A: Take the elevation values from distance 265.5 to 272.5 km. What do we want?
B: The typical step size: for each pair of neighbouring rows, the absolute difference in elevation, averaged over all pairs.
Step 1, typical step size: 4.2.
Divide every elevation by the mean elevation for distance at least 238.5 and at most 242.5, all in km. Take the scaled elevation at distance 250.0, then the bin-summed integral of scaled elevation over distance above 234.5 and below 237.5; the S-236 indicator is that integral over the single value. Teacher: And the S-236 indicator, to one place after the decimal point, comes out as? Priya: 7.5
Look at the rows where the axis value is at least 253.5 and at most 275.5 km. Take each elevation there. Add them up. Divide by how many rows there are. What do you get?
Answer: 31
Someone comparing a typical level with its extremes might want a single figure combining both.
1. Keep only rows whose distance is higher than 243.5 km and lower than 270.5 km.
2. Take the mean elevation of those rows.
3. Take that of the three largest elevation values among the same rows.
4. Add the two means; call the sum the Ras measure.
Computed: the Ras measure 60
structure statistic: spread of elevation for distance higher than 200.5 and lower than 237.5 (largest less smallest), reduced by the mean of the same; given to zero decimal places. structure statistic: -22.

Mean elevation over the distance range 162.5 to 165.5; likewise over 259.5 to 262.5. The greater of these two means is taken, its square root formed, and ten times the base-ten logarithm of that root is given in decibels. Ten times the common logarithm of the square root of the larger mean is 7.3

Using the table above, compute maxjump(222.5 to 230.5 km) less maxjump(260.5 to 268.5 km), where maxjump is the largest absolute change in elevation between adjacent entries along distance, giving 1.7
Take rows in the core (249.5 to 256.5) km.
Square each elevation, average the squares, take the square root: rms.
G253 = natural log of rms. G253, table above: 2.87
